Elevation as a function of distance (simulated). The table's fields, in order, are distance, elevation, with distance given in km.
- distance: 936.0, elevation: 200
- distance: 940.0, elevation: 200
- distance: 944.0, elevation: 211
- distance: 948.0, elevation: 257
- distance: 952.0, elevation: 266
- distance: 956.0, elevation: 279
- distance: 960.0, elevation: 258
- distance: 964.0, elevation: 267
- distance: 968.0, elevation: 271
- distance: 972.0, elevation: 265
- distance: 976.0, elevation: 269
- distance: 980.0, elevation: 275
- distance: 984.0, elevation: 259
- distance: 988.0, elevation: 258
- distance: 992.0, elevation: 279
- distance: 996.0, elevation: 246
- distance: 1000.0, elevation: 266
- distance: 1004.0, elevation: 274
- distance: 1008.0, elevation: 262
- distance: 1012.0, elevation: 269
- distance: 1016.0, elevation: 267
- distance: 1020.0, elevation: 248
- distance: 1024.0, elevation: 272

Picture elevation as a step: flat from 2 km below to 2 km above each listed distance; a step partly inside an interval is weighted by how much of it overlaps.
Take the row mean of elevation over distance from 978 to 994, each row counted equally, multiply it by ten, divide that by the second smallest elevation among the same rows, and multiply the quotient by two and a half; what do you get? 25.8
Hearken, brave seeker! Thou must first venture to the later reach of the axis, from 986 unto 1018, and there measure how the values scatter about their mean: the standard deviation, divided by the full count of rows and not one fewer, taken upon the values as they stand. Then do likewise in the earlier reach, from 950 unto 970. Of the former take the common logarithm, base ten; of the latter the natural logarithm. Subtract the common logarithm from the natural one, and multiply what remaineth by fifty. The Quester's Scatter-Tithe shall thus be 47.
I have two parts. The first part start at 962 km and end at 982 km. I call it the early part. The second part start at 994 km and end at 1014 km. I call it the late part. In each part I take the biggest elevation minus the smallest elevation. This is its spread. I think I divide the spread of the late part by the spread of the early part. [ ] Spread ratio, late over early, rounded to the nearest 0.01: 2.80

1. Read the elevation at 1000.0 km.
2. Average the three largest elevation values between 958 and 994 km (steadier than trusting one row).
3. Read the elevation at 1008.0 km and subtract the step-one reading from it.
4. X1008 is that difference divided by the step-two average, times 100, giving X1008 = -1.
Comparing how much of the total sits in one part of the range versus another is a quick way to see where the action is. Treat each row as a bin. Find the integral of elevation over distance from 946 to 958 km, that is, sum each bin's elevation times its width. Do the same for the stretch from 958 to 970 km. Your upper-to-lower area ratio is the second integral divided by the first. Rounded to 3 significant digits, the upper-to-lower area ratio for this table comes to 0.993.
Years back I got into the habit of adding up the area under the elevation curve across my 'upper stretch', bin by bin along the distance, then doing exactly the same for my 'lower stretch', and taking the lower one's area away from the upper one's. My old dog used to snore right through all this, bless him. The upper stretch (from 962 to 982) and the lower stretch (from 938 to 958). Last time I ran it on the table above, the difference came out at 536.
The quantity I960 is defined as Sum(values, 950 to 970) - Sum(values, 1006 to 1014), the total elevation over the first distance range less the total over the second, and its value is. 810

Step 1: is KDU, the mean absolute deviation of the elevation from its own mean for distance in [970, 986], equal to 5.0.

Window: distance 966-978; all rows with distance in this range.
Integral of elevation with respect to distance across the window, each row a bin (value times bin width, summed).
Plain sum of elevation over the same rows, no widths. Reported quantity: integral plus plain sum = 4025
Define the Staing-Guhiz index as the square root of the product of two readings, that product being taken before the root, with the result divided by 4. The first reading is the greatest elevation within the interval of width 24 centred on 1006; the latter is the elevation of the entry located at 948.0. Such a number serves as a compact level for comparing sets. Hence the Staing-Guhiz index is 66.3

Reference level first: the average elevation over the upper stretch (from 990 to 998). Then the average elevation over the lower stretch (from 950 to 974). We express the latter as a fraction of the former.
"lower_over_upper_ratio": 1.02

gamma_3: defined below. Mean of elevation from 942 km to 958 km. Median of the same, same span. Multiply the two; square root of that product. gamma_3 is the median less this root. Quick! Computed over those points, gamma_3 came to 4.2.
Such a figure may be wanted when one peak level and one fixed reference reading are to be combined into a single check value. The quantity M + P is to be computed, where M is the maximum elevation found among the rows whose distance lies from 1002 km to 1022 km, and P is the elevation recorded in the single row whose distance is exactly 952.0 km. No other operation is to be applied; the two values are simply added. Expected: 540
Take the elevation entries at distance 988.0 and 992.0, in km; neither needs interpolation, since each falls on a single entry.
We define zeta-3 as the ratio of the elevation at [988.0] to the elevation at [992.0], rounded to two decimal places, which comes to 0.92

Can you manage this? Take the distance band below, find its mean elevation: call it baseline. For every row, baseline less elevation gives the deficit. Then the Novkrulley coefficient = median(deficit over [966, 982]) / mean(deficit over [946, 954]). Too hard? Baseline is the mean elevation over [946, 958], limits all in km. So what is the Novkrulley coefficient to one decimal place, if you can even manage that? -0.5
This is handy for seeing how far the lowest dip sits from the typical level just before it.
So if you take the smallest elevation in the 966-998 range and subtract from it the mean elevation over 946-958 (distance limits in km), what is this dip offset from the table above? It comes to -21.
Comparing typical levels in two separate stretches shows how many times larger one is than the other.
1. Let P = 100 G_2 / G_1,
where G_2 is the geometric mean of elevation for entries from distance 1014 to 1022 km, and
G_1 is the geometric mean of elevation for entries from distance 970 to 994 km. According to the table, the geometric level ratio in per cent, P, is 96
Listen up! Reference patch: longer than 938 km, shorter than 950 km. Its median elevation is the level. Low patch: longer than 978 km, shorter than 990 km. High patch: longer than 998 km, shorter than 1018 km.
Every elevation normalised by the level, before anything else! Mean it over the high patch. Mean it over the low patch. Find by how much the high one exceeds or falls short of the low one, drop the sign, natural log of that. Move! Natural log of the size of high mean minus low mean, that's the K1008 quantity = -4.1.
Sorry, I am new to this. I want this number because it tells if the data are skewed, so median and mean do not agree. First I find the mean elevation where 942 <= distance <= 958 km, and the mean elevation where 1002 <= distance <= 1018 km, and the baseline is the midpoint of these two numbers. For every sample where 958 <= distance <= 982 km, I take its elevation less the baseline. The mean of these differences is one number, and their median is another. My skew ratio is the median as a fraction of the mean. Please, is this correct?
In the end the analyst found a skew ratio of 1.1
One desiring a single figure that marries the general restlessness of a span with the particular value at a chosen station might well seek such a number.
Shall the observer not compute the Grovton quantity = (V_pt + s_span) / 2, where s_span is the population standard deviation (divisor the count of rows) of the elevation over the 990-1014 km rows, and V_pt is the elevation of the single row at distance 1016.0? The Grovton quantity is 139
